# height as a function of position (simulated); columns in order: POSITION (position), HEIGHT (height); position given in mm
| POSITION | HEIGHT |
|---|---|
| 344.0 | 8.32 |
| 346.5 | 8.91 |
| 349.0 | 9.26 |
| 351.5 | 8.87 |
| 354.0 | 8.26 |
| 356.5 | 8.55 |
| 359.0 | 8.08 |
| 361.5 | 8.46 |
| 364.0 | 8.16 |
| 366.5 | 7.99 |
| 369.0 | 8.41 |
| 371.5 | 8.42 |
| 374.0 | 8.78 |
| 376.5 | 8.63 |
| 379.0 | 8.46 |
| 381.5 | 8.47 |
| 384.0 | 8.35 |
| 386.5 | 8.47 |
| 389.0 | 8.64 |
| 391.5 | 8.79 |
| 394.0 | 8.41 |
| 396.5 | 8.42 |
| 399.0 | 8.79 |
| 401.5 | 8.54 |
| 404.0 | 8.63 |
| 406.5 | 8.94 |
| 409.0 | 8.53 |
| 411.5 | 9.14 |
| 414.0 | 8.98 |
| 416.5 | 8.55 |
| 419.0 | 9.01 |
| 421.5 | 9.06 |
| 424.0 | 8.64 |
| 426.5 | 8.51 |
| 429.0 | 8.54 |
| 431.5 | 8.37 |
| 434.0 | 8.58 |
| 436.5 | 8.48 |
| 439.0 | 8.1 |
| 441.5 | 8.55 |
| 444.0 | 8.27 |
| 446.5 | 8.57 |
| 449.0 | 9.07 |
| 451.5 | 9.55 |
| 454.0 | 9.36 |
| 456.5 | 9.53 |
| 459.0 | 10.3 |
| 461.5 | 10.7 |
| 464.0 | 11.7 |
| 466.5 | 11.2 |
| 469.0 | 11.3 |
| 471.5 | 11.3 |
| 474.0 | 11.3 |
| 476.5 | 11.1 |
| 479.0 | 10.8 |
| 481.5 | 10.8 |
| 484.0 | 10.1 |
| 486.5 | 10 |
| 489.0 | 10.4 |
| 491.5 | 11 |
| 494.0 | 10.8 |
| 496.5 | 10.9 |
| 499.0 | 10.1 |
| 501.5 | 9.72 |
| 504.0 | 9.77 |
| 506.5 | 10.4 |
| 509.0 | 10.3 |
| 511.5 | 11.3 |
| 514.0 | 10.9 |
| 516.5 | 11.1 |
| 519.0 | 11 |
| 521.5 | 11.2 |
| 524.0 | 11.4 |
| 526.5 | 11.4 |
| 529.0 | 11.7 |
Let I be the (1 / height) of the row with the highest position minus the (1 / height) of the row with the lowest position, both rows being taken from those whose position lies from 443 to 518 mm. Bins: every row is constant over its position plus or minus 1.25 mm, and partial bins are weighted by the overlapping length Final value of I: -0.031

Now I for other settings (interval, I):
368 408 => -0.007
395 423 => -0.008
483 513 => -0.011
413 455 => -0.005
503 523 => -0.013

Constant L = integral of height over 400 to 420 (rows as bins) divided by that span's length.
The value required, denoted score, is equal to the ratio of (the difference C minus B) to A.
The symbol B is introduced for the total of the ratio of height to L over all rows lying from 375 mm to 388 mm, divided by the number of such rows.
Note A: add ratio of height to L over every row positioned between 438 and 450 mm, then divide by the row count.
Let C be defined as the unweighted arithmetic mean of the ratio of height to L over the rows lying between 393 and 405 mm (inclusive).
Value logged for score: 0.01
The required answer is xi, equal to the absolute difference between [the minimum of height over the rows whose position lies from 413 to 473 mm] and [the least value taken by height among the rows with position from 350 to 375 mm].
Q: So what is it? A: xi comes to 0.1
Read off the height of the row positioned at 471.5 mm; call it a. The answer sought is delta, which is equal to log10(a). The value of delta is 1.05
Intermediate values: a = 11.3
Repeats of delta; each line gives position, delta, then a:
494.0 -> 1.03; 10.8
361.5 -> 0.93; 8.46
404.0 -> 0.94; 8.63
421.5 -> 0.96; 9.06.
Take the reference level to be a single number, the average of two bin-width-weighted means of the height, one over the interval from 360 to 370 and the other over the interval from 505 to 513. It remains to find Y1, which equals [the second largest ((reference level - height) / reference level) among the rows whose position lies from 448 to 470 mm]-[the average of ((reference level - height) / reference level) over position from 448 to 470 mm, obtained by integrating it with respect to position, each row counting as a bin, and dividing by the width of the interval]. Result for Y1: 0.100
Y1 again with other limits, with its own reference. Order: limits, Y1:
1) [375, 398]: 0.012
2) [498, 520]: 0.078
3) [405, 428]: 0.030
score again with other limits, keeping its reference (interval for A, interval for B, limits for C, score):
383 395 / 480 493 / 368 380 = -0.23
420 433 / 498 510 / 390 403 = -0.17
